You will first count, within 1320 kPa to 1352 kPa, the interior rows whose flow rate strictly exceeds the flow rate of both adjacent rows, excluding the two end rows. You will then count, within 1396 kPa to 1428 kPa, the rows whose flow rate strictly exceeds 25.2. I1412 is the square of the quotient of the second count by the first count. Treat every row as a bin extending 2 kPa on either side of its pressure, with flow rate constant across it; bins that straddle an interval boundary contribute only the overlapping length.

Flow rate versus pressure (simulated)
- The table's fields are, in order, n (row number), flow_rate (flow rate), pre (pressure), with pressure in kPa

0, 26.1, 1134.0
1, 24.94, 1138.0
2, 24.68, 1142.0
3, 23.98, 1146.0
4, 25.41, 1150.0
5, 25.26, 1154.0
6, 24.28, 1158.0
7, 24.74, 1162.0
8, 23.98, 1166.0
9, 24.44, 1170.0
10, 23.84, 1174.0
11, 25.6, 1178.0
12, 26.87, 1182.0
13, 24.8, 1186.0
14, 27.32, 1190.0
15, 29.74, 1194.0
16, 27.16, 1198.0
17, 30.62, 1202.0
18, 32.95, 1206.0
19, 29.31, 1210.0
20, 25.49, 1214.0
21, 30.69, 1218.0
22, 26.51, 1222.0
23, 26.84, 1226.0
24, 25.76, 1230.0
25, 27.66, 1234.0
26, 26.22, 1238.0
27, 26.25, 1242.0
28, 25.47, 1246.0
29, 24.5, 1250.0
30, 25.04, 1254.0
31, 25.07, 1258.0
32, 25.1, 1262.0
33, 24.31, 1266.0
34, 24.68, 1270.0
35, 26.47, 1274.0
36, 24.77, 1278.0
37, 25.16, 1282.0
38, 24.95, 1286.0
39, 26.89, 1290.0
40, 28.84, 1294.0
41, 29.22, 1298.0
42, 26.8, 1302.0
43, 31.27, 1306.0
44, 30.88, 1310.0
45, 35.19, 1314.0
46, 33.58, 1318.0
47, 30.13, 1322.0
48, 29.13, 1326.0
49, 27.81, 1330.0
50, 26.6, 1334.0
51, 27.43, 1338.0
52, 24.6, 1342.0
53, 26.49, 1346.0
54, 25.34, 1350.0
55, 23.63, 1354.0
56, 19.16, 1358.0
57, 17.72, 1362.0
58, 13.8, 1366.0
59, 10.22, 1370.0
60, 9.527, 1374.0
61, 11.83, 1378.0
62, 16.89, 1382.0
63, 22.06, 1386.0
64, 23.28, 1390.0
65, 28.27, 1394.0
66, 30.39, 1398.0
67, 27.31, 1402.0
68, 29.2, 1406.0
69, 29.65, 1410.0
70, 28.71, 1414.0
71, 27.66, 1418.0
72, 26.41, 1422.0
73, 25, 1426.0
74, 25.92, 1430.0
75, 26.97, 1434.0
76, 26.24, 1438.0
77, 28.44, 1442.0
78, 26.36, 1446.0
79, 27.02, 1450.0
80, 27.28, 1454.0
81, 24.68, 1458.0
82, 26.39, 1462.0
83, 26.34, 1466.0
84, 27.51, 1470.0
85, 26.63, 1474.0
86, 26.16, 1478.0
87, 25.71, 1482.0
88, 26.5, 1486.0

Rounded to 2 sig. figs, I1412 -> 12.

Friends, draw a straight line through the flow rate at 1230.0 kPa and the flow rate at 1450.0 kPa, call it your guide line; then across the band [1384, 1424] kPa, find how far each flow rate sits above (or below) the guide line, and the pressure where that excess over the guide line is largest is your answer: 1398.0 kPa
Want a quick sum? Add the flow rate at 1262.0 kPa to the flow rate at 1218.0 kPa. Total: 56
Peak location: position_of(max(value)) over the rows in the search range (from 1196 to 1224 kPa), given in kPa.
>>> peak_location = 1206.0 kPa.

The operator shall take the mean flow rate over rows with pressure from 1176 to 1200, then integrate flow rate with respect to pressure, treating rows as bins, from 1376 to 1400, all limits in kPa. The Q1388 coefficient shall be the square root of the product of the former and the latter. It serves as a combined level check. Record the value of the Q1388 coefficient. 120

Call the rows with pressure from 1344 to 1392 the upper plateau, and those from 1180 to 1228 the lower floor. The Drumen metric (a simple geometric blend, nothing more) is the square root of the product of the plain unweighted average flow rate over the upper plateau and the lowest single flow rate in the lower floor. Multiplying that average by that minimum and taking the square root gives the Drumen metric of 21.3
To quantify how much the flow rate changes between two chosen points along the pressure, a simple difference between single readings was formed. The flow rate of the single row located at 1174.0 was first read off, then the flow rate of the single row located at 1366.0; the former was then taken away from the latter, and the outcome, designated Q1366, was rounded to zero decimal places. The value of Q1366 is -10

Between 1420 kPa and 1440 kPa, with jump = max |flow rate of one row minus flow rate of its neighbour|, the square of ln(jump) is 0.12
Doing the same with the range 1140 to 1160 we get 0.13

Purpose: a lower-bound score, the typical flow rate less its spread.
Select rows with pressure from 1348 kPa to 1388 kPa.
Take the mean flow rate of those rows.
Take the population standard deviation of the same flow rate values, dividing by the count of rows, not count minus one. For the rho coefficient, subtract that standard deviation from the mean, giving 11.7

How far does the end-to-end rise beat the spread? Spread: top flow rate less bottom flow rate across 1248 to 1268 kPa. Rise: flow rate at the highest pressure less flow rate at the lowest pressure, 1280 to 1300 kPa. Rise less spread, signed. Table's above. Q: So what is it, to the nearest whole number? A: 3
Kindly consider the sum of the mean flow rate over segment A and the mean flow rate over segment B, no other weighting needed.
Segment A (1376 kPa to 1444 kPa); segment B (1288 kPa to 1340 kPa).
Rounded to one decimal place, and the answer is 55.1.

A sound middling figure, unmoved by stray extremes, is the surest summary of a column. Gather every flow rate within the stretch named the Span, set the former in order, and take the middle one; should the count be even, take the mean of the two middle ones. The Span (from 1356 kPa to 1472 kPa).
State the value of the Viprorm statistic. 26.4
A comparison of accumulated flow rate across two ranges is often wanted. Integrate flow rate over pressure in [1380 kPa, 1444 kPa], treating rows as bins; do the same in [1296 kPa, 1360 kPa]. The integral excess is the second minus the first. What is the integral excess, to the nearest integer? 99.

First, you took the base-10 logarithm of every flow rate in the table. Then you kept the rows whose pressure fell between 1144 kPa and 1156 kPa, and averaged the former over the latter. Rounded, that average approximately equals 1.40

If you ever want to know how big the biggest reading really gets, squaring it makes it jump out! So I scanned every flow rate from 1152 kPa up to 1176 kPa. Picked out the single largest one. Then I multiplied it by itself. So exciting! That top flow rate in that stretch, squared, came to 638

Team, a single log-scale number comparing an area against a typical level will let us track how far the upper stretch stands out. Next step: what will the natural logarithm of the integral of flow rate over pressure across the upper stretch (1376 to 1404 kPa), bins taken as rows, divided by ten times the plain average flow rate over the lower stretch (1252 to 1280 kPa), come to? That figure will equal 0.94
